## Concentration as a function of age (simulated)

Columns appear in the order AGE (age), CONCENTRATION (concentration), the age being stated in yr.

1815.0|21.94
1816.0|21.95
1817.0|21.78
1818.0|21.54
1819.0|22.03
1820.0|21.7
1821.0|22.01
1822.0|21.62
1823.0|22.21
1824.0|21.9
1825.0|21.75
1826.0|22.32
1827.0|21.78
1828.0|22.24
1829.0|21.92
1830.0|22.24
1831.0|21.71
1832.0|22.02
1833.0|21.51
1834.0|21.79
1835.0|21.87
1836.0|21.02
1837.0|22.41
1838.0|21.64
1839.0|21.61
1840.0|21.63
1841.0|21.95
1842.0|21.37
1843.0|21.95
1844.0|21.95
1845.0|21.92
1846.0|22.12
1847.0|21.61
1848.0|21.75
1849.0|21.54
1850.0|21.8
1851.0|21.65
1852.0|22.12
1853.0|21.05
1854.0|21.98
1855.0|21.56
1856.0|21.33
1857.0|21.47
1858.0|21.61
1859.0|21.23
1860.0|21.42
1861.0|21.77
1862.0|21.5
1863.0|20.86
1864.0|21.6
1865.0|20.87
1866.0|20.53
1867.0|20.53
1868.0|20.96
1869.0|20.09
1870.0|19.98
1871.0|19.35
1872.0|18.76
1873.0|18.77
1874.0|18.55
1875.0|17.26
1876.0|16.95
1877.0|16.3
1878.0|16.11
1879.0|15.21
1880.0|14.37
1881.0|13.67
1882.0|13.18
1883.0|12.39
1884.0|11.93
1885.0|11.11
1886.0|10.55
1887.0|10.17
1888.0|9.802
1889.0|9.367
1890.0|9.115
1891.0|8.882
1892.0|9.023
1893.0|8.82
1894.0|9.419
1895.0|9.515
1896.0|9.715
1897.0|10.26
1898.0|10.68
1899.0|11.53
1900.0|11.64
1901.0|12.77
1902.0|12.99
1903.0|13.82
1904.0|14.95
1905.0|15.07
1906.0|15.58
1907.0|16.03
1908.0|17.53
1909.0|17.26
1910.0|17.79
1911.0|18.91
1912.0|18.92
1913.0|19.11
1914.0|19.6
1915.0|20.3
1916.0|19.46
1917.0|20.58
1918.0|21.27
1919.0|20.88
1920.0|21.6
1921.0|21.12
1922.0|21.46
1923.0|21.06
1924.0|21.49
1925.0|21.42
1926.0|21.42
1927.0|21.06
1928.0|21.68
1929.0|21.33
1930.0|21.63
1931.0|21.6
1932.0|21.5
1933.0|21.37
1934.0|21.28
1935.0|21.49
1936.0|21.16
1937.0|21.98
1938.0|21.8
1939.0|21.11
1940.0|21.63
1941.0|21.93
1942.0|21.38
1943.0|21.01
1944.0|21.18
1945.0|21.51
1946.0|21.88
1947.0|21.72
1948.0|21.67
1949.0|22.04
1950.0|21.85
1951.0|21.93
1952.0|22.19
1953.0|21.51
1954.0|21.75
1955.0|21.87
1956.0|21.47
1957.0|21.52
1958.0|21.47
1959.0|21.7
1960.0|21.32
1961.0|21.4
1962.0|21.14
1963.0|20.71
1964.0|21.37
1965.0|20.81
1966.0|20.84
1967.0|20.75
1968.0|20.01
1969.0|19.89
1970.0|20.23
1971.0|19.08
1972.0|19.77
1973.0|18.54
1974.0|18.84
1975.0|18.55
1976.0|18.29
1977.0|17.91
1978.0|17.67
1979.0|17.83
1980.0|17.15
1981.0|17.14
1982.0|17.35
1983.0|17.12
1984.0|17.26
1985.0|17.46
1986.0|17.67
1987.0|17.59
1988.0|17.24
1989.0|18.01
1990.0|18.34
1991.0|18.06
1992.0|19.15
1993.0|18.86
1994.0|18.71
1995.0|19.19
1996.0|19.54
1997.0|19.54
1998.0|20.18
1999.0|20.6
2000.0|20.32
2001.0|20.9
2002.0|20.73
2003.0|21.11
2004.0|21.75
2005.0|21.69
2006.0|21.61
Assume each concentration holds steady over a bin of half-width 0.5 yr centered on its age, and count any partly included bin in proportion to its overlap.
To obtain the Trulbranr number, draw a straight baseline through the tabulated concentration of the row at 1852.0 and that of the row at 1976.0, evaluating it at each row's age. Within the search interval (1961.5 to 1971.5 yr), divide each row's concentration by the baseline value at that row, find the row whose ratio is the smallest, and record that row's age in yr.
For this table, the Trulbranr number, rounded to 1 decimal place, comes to 1971.0 yr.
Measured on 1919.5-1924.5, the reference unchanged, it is 1921.0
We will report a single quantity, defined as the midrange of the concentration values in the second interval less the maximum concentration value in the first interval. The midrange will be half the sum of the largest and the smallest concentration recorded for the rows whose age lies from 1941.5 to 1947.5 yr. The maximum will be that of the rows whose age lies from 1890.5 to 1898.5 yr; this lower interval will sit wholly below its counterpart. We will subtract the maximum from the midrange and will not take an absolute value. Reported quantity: 11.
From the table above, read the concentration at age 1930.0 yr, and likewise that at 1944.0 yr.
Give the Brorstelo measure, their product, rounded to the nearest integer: 458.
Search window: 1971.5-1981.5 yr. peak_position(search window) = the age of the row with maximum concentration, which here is 1972.0 yr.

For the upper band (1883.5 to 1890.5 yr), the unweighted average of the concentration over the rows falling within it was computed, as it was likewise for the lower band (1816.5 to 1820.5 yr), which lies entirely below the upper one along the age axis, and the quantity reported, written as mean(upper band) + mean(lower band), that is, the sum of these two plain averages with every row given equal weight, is 32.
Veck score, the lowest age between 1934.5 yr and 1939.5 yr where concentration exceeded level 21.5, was 1937.0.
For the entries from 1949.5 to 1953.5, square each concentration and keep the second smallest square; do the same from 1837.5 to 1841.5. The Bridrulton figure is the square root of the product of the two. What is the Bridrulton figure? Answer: 473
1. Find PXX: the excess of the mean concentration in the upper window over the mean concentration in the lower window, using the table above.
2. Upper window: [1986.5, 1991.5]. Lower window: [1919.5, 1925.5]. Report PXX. -4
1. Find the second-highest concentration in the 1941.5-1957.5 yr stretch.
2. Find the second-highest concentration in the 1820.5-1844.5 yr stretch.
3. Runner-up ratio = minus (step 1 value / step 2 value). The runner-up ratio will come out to -0.99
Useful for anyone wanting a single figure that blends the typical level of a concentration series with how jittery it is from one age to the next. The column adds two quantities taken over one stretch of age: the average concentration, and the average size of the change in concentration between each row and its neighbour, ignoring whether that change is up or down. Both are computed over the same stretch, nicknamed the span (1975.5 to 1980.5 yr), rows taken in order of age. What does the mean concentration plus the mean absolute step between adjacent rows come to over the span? 18.1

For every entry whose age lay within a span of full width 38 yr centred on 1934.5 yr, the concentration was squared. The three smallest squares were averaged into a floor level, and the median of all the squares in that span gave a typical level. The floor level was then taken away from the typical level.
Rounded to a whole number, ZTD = 49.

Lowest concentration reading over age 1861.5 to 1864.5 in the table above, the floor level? 20.86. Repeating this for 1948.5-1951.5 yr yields 21.85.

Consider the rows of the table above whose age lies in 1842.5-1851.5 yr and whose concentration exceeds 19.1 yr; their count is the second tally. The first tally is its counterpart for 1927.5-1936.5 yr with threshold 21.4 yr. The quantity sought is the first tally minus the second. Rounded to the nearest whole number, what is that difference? -4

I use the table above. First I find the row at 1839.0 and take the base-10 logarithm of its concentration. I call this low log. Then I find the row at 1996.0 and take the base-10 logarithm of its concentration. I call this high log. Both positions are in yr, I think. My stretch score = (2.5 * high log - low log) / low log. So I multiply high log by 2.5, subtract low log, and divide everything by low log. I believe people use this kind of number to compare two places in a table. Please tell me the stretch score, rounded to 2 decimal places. 1.42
